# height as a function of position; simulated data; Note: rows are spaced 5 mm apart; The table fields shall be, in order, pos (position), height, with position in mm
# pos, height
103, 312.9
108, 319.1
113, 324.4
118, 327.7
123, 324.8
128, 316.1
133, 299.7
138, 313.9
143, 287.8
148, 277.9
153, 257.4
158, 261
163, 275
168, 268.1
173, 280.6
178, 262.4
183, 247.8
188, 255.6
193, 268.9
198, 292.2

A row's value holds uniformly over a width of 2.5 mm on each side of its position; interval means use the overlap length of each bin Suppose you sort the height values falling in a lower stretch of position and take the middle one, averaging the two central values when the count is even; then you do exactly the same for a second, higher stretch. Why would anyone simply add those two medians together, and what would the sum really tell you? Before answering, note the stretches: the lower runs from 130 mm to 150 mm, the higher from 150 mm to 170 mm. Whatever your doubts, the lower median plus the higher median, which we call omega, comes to 558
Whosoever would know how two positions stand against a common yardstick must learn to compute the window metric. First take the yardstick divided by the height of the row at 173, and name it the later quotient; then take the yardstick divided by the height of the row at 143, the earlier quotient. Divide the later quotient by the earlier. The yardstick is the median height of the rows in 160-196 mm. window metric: 1.03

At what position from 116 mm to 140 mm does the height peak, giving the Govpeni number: 118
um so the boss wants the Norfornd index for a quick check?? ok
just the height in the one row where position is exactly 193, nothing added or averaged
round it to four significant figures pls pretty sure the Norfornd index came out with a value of 268.9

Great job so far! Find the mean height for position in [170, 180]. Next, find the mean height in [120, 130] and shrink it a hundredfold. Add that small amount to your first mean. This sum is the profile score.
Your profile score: 275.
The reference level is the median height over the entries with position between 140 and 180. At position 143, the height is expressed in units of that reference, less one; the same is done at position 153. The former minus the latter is 0.11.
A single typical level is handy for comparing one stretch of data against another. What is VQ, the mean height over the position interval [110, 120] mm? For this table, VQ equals 326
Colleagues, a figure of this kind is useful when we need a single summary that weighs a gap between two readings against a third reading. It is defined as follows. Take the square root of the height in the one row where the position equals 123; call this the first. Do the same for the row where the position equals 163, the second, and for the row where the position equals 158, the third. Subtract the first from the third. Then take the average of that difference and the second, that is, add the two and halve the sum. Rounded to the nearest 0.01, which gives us 7.36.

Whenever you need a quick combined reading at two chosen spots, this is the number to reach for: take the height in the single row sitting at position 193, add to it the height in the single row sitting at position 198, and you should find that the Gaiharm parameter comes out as 561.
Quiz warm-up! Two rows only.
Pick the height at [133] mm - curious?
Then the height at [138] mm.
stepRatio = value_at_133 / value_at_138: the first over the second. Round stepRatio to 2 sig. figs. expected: 0.95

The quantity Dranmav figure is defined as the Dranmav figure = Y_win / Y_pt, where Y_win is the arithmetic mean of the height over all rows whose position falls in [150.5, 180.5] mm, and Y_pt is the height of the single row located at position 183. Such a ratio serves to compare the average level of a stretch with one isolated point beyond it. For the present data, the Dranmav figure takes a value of 1.08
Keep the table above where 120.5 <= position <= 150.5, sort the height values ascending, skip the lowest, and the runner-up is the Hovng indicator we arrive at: 287.8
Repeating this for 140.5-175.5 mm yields 261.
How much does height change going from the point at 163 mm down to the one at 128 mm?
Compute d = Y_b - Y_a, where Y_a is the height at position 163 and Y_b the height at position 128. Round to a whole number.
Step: 41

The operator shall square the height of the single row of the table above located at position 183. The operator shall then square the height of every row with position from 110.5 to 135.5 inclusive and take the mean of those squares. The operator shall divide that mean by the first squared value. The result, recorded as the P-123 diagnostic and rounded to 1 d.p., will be 1.7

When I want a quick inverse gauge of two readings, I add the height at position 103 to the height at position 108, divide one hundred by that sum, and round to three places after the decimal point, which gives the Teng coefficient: 0.158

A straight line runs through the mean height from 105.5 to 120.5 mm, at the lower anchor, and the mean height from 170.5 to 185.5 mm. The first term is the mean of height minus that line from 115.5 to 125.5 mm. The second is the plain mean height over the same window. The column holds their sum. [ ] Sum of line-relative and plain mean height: 336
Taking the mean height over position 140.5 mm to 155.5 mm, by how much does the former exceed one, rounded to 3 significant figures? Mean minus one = 273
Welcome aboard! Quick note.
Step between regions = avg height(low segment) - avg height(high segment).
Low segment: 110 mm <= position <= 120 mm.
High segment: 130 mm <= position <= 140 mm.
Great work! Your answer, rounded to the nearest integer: 19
